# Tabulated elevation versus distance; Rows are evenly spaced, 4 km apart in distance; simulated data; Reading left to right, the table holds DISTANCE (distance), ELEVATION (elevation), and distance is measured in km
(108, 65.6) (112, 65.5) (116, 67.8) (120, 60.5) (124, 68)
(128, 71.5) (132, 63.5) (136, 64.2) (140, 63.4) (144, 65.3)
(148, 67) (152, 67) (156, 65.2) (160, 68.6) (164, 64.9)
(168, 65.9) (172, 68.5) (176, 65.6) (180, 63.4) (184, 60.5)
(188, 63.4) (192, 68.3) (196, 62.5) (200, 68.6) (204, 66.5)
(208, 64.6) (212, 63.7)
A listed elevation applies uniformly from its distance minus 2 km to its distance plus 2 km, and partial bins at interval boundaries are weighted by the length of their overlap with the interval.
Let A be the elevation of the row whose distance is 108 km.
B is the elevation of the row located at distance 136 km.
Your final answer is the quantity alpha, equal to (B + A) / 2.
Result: 64.9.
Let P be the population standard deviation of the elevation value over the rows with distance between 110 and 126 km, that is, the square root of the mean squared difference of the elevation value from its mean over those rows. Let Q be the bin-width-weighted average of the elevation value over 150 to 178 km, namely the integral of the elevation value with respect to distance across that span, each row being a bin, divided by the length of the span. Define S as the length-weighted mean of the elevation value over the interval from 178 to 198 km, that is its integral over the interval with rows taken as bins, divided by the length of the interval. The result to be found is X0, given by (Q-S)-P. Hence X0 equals -0.1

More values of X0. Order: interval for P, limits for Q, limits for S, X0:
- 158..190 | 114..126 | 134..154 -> -2.5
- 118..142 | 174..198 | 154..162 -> -6.5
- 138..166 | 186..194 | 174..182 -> -0.2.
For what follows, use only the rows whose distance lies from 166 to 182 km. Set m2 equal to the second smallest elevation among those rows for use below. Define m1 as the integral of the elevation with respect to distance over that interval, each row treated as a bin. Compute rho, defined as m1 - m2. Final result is 988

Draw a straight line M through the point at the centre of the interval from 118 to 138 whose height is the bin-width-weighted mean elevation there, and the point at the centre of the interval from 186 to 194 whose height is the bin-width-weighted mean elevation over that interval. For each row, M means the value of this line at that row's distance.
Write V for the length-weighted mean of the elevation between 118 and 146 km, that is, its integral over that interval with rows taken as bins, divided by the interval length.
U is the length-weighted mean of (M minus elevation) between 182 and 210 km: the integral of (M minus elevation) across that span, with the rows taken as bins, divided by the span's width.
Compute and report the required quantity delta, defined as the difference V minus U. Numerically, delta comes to 64.2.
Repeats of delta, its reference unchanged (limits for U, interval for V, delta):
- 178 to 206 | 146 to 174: 65.6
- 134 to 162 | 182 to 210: 65.1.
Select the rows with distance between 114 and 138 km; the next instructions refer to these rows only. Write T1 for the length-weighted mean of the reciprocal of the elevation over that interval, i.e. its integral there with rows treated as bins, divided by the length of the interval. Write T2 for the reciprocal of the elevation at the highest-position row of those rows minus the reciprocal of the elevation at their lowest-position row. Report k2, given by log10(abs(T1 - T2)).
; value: -1.84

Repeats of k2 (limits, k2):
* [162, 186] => -1.84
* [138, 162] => -1.79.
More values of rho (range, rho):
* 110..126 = 982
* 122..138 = 1005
